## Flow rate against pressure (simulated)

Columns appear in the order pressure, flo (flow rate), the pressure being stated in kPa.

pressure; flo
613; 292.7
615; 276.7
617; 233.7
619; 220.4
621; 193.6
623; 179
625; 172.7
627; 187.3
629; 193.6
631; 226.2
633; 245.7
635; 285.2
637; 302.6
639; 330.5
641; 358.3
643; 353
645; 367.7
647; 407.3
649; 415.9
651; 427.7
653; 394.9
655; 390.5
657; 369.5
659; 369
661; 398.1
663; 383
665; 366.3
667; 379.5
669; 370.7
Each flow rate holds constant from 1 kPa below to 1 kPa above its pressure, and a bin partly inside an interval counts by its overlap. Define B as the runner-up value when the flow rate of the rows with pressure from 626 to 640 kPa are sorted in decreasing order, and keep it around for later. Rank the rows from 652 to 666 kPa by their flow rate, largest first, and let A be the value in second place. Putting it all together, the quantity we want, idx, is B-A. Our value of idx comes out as -92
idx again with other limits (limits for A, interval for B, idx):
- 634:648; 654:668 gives 23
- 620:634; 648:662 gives 190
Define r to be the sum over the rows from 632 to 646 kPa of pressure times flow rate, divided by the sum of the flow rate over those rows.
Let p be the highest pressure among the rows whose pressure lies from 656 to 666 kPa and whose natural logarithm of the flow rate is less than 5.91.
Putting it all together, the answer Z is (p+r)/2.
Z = 652.2 kPa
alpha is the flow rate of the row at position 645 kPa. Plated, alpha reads 367.7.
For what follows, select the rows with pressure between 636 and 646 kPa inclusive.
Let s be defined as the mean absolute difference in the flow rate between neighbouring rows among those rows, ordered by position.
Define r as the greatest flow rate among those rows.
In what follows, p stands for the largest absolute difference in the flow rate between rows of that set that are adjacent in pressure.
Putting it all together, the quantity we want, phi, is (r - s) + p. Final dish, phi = 377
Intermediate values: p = 28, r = 367.7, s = 19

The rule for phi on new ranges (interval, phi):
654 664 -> 411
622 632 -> 244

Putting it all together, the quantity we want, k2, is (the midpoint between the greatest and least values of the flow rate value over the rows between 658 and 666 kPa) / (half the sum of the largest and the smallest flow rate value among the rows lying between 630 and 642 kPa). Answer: 1.3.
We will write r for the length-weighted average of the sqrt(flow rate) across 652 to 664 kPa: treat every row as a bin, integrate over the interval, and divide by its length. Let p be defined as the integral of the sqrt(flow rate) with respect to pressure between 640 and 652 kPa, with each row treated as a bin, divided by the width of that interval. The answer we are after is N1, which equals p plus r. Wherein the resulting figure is 39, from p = 19.7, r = 19.6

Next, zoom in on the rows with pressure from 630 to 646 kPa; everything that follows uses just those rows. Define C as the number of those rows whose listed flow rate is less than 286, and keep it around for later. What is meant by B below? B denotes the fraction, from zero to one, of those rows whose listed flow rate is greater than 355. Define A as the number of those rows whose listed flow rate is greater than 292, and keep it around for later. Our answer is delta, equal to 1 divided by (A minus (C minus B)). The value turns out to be 0.44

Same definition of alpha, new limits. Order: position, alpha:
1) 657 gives 369.5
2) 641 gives 358.3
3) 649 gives 415.9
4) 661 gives 398.1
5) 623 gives 179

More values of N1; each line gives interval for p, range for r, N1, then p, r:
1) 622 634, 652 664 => 34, 14.1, 19.6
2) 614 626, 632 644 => 32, 14.5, 17.6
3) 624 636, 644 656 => 35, 14.7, 20.0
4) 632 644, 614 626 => 32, 17.6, 14.5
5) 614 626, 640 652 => 34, 14.5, 19.7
